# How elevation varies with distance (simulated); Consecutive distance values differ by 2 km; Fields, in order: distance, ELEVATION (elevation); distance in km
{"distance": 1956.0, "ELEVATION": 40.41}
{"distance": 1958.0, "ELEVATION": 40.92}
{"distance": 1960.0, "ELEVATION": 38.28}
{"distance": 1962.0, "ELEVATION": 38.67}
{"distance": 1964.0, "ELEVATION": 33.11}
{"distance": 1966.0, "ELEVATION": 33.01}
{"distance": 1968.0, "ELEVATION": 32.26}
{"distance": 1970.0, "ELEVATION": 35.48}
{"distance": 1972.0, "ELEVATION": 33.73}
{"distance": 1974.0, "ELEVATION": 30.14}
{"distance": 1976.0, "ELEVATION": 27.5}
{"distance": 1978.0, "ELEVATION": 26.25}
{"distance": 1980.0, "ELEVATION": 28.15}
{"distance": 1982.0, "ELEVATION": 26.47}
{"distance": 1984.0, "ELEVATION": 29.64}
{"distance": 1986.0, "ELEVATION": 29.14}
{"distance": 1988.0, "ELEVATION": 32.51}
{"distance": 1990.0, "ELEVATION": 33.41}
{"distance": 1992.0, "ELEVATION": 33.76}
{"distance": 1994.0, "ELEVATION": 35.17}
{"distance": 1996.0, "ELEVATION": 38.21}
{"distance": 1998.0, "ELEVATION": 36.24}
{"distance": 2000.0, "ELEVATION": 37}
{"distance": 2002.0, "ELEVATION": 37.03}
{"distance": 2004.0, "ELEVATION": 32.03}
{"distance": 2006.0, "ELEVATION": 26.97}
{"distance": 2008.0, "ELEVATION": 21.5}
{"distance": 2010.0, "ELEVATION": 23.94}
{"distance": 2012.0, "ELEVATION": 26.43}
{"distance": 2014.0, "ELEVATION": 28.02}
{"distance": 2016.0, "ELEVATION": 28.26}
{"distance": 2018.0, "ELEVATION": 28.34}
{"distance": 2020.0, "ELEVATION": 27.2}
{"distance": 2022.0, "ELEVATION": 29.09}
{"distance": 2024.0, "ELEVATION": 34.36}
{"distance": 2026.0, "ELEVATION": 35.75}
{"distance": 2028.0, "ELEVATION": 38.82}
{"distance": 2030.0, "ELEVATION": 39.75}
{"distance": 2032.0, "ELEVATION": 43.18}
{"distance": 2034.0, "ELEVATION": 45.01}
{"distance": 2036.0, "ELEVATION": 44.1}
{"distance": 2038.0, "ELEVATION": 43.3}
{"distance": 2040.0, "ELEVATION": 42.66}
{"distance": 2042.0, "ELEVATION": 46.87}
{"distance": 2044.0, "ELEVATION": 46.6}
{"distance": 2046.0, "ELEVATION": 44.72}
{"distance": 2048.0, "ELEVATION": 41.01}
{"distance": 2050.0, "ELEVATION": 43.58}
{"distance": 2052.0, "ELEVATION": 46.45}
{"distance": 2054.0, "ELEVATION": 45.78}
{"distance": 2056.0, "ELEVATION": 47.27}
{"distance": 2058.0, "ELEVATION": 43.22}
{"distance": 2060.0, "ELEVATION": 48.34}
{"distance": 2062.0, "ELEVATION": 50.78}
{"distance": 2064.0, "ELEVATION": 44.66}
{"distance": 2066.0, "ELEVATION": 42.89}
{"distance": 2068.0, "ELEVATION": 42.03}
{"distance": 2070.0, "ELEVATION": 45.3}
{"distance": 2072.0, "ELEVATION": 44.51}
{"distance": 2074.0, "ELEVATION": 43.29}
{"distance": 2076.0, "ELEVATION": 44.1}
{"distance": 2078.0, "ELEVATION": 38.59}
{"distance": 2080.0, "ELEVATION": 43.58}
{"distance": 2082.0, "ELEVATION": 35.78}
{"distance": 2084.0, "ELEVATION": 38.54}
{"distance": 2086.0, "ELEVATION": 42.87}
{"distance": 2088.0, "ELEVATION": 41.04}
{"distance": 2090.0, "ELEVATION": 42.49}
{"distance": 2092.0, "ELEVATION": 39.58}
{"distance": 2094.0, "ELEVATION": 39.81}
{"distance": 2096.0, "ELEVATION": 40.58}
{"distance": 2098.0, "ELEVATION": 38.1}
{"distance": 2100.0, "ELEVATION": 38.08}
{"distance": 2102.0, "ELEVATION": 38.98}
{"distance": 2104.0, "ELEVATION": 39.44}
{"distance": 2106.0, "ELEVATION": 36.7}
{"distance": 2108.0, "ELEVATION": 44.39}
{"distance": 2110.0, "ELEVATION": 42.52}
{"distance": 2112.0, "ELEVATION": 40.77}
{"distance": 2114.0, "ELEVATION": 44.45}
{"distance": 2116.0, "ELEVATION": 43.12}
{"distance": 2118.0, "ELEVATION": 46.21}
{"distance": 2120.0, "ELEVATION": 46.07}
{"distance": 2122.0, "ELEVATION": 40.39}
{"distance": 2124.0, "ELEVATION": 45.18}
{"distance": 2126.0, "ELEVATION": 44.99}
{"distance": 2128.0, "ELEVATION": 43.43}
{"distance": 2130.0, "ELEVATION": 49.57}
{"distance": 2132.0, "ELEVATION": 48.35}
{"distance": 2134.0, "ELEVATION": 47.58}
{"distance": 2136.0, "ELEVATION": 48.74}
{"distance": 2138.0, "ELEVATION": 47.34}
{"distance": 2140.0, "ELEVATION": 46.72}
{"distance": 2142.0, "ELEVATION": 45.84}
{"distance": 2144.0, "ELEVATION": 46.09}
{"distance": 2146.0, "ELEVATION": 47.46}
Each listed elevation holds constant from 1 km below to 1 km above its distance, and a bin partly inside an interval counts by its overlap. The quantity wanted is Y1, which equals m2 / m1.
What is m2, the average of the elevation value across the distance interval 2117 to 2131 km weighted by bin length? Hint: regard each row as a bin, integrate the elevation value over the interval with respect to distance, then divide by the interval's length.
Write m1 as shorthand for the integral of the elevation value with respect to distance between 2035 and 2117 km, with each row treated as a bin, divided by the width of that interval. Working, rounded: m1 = 42.7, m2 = 45.1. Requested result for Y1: 1.06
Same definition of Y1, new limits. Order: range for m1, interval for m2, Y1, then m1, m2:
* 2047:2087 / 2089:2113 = 0.92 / 43.6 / 40.1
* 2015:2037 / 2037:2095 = 1.21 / 35.8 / 43.4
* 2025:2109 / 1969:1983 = 0.70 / 42.4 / 29.7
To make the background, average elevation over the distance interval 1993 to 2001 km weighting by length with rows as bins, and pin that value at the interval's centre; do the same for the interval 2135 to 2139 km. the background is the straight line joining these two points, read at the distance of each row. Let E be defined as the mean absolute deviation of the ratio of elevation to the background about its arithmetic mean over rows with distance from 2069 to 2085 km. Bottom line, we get 0.077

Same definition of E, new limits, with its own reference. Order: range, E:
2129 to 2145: 0.028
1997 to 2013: 0.153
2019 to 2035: 0.121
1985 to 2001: 0.053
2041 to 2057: 0.038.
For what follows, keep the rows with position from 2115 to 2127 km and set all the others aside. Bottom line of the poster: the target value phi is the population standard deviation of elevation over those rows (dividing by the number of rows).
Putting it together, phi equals 2.0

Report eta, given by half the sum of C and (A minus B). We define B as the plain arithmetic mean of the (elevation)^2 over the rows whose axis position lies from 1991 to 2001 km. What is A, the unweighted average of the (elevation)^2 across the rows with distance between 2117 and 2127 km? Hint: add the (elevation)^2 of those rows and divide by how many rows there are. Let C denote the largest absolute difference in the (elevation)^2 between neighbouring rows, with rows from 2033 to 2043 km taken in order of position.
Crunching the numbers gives 532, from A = 1991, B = 1304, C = 377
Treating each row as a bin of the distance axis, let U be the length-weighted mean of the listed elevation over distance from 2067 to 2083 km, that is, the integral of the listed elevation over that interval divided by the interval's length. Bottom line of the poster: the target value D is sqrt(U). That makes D 6.49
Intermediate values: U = 42.1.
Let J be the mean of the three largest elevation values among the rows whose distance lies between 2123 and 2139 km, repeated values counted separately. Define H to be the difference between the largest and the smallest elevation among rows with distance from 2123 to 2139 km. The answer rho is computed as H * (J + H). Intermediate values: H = 6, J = 49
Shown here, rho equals 338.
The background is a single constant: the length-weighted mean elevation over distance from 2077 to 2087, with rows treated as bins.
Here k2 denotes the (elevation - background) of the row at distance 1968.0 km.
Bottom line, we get -7.6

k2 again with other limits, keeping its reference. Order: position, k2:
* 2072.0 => 4.6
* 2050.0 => 3.7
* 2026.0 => -4.1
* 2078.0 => -1.3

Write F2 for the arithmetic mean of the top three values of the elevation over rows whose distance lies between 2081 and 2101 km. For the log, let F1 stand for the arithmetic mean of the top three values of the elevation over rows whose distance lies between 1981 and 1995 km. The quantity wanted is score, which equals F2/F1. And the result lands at 1.24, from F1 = 34.1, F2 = 42.1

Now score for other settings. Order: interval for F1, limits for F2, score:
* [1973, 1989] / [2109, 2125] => 1.49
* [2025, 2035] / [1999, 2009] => 0.83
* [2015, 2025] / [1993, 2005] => 1.22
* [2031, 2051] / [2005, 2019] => 0.61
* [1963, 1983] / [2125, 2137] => 1.43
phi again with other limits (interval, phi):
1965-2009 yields 4.2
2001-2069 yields 8.2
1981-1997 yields 3.5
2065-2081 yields 1.9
